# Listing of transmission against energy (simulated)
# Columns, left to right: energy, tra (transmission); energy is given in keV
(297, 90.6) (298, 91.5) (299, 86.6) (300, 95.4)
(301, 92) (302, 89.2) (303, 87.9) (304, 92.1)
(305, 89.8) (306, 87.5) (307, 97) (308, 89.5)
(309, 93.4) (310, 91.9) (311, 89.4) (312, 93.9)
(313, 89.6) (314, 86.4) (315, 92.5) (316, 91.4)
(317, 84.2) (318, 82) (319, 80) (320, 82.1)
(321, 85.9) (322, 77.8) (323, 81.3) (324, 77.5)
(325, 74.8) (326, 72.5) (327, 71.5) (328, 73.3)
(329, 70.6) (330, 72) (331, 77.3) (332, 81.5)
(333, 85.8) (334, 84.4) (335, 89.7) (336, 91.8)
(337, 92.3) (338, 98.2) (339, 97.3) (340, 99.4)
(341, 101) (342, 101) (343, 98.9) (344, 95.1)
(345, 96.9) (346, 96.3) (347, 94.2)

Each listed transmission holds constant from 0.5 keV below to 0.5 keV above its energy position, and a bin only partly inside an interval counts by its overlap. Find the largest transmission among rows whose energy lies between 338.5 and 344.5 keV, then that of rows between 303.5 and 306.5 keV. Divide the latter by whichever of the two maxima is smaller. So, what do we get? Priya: 1.00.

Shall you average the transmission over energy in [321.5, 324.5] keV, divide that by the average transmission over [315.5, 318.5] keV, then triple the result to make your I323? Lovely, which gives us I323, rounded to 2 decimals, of 2.76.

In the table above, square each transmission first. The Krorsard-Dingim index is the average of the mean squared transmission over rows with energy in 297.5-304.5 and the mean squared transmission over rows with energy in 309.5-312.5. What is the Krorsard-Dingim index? 8324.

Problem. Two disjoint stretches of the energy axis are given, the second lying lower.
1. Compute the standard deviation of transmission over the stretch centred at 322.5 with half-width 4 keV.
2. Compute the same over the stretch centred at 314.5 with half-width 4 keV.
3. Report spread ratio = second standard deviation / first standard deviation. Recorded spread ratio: 1.0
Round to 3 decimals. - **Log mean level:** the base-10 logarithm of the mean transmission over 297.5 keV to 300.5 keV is 1.960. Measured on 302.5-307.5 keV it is 1.958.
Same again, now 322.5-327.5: 1.878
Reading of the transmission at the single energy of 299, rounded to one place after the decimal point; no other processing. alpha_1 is 86.6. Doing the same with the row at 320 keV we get 82.1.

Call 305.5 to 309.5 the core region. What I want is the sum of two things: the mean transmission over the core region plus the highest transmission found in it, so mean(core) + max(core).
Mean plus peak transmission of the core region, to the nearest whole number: 189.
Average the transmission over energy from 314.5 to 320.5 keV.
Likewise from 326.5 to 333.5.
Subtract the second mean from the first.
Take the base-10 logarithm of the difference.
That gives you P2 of 0.97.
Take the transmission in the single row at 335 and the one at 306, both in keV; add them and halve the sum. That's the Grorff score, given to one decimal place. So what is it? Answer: 88.6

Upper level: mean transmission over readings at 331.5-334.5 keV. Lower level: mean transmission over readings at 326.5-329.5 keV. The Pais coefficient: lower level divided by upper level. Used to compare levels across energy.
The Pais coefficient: 0.86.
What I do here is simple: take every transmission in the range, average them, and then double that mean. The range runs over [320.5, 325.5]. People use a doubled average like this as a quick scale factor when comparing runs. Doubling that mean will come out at 159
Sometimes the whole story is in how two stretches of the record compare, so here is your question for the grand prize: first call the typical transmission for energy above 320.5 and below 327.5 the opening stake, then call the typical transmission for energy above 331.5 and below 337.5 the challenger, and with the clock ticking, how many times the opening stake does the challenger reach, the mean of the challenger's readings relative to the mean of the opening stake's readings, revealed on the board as 1.13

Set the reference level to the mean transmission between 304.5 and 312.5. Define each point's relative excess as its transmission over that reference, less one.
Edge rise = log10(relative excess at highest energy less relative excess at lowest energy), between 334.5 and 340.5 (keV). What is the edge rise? -1.0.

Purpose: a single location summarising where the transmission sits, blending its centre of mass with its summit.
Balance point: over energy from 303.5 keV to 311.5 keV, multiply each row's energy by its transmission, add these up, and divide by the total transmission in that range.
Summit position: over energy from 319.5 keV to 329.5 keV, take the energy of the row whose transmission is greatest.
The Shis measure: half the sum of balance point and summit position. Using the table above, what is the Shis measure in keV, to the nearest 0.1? 314.3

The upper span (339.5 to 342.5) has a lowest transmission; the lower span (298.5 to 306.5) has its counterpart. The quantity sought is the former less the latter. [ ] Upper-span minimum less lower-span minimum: 13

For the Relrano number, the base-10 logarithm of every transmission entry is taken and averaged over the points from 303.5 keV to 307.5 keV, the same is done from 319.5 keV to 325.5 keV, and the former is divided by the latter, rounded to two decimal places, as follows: 1.03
